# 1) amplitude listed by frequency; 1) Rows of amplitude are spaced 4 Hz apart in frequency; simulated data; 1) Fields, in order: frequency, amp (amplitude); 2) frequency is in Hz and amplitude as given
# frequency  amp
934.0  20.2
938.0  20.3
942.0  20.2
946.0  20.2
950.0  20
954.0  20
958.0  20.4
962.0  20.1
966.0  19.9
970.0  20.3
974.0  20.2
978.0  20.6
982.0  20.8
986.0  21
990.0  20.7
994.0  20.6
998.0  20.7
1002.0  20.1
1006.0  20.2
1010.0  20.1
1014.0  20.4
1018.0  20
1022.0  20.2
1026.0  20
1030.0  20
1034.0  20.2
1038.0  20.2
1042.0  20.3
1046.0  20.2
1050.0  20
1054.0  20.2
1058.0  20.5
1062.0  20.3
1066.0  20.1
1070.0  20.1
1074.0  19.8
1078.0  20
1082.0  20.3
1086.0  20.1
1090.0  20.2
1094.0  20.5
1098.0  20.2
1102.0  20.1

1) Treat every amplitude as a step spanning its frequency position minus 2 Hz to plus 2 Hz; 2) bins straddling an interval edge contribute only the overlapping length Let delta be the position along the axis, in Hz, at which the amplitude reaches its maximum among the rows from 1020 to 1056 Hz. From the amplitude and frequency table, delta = 1042.0 Hz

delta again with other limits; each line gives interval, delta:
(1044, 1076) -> 1058.0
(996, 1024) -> 998.0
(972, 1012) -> 986.0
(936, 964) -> 958.0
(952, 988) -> 986.0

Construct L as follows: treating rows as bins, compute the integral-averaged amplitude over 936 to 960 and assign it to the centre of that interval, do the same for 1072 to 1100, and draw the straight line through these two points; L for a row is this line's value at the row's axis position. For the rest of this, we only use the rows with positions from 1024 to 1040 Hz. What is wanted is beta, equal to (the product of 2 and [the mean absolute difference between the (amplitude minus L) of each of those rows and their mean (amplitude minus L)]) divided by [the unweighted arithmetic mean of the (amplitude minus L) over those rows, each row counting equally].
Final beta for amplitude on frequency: -3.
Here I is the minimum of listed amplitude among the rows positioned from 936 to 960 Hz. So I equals 20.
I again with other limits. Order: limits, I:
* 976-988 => 20.6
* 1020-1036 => 20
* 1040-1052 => 20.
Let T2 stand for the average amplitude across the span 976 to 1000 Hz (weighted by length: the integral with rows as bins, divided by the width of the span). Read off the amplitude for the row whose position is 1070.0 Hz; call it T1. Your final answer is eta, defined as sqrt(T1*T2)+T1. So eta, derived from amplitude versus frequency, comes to 40.5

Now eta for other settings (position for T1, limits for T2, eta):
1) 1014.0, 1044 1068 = 40.7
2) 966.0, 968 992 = 40.1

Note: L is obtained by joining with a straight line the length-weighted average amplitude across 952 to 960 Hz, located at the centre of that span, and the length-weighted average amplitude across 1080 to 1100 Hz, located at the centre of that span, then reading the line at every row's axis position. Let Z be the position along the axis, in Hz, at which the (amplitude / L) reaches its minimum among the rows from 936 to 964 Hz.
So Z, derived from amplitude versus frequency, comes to 954.0 Hz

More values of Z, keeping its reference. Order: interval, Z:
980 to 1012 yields 1010.0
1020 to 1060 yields 1050.0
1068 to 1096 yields 1074.0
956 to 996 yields 966.0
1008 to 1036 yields 1030.0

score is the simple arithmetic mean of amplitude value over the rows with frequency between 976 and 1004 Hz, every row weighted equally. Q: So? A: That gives 20.6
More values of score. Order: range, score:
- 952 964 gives 20.2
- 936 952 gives 20.2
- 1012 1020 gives 20.2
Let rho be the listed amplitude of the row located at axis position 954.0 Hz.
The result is 20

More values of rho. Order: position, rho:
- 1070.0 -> 20.1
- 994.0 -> 20.6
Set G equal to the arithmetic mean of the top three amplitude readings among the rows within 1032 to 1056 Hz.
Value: 20.2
